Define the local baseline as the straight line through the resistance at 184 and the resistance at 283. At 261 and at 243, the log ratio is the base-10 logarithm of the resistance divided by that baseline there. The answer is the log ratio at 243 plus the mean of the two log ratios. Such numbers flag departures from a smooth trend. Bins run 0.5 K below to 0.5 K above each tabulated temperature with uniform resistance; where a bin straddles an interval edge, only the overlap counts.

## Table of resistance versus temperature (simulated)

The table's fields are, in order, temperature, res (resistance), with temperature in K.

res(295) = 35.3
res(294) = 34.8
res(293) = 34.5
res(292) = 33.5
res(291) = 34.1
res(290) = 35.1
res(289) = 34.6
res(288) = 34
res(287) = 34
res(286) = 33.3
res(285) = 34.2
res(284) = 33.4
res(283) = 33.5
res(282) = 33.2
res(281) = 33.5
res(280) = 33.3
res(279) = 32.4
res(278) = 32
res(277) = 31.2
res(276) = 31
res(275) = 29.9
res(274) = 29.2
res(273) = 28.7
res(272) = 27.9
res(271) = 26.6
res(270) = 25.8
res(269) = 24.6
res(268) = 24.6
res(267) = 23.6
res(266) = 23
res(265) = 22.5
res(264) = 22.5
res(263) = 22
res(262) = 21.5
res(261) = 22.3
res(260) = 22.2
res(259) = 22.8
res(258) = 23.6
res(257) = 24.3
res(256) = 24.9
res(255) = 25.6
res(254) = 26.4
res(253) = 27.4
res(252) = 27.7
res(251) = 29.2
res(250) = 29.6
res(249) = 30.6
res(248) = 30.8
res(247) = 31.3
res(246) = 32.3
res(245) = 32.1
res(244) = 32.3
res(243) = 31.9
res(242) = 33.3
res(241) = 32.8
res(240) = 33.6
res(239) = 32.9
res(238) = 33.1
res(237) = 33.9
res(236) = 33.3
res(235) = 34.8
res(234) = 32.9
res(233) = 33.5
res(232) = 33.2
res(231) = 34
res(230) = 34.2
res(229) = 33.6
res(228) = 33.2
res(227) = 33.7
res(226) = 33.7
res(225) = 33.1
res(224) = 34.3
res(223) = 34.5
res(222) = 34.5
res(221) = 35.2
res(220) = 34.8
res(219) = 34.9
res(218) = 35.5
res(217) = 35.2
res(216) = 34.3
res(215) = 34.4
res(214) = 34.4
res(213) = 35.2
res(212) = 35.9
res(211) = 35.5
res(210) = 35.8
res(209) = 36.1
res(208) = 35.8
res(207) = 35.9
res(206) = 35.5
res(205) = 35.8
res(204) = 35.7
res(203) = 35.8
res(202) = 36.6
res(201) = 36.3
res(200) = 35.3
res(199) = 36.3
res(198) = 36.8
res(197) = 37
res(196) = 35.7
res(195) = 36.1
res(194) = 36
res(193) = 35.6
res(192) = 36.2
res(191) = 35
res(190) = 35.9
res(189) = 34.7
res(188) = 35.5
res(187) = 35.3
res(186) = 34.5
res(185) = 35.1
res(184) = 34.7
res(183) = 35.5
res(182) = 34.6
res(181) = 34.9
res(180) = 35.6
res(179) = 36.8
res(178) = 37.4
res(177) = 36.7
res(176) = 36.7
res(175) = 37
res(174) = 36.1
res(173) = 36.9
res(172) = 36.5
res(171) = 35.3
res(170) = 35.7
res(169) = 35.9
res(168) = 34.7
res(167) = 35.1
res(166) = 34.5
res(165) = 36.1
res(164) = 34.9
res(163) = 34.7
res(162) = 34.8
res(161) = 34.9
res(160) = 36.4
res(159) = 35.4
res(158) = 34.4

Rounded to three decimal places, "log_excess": -0.131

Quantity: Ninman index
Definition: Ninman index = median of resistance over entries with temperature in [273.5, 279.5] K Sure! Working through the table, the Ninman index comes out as 31.1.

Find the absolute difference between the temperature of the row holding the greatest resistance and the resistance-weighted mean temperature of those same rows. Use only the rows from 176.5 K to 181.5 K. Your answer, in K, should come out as 1.0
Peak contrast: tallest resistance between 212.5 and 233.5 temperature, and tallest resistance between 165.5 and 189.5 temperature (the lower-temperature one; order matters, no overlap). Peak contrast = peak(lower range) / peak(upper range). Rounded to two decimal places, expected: 1.05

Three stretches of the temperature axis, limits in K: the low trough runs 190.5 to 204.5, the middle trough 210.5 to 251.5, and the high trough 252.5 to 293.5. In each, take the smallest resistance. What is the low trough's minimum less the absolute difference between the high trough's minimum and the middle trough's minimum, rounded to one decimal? 27.3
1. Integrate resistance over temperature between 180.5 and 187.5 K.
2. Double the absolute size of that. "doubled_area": 489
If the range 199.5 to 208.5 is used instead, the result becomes 645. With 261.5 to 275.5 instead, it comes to 705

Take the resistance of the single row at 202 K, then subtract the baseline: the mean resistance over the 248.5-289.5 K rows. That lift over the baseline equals 8.5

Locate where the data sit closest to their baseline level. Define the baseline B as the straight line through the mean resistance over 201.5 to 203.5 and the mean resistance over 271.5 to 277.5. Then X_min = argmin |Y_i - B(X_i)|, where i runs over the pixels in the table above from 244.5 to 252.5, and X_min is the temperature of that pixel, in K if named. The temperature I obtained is 246 K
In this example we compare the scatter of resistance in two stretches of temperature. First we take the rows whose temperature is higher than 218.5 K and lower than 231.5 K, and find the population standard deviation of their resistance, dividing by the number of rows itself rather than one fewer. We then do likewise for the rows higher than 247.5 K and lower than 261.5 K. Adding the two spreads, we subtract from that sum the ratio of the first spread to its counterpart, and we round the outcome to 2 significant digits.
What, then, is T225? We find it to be 3.3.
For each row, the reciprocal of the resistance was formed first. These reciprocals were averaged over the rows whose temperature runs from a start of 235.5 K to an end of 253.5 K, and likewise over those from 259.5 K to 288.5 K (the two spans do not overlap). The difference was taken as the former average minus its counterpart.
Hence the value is -0.0043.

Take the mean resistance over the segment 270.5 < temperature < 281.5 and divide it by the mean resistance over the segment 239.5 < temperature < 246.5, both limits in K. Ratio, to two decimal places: 0.94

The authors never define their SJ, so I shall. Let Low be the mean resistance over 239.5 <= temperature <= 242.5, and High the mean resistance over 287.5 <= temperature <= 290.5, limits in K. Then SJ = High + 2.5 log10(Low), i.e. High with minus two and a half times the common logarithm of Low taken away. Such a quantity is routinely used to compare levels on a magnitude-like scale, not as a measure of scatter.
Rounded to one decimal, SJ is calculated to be 38.4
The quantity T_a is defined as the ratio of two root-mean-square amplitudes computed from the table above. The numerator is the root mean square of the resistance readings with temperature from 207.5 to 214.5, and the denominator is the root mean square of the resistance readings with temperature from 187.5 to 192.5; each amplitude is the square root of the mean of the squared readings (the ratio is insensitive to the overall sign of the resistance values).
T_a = 1.00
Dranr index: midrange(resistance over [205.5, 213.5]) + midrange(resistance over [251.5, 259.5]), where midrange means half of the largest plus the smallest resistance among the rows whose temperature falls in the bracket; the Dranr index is 61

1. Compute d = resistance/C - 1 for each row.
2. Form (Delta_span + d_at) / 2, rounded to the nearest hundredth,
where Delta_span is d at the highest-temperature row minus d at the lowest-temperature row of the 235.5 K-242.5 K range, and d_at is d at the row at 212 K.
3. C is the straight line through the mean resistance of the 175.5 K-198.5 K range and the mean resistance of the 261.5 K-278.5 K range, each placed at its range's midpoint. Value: 0.06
